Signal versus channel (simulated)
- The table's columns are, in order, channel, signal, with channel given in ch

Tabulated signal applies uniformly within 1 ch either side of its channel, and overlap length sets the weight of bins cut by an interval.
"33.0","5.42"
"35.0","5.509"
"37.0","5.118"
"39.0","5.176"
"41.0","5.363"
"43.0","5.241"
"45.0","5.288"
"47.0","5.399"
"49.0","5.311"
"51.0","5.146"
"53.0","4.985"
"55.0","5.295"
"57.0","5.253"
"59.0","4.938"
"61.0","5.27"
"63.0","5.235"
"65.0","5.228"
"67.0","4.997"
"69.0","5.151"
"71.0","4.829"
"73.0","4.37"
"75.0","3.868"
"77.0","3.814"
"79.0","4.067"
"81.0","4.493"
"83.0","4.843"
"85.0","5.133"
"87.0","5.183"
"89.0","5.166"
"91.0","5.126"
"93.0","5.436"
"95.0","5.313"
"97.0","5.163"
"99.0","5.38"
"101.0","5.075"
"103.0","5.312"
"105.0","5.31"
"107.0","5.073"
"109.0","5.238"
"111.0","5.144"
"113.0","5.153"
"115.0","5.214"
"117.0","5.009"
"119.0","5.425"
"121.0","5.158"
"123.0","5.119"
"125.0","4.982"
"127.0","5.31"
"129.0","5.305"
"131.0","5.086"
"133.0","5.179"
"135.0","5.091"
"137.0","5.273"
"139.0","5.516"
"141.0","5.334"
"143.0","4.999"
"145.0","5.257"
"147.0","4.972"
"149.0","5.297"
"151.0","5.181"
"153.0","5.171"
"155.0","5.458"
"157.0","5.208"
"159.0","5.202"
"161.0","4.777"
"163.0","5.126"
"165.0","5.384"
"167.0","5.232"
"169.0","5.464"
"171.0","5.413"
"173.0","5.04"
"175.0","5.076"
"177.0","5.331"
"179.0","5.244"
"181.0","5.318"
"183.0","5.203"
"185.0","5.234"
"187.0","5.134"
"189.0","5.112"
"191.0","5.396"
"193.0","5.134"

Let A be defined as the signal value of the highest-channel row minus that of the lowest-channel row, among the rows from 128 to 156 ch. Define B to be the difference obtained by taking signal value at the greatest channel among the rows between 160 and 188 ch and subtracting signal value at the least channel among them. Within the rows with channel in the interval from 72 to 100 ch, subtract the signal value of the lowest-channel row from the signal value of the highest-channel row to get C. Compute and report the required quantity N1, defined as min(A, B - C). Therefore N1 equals -0.7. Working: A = 0.2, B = 0.36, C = 1.0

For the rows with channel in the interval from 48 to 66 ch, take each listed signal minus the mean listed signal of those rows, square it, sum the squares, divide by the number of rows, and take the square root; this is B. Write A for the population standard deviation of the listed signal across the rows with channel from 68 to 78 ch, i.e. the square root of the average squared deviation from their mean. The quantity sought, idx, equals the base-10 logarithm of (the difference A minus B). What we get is -0.4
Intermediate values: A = 0.524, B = 0.128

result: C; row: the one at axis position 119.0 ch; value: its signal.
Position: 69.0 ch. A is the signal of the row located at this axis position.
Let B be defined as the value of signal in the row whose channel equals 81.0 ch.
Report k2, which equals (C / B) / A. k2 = 0.23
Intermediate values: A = 5.151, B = 4.493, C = 5.425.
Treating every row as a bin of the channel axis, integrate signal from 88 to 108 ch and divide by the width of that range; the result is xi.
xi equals 5.24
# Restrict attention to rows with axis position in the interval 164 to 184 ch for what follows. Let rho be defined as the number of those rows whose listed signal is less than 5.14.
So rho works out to 2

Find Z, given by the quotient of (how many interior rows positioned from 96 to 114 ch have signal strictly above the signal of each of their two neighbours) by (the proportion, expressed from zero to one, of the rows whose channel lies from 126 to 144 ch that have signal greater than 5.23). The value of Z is 5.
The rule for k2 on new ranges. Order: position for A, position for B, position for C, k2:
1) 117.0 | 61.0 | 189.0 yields 0.19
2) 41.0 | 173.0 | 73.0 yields 0.16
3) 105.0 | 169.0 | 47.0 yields 0.19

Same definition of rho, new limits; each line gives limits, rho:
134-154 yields 3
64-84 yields 8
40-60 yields 2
